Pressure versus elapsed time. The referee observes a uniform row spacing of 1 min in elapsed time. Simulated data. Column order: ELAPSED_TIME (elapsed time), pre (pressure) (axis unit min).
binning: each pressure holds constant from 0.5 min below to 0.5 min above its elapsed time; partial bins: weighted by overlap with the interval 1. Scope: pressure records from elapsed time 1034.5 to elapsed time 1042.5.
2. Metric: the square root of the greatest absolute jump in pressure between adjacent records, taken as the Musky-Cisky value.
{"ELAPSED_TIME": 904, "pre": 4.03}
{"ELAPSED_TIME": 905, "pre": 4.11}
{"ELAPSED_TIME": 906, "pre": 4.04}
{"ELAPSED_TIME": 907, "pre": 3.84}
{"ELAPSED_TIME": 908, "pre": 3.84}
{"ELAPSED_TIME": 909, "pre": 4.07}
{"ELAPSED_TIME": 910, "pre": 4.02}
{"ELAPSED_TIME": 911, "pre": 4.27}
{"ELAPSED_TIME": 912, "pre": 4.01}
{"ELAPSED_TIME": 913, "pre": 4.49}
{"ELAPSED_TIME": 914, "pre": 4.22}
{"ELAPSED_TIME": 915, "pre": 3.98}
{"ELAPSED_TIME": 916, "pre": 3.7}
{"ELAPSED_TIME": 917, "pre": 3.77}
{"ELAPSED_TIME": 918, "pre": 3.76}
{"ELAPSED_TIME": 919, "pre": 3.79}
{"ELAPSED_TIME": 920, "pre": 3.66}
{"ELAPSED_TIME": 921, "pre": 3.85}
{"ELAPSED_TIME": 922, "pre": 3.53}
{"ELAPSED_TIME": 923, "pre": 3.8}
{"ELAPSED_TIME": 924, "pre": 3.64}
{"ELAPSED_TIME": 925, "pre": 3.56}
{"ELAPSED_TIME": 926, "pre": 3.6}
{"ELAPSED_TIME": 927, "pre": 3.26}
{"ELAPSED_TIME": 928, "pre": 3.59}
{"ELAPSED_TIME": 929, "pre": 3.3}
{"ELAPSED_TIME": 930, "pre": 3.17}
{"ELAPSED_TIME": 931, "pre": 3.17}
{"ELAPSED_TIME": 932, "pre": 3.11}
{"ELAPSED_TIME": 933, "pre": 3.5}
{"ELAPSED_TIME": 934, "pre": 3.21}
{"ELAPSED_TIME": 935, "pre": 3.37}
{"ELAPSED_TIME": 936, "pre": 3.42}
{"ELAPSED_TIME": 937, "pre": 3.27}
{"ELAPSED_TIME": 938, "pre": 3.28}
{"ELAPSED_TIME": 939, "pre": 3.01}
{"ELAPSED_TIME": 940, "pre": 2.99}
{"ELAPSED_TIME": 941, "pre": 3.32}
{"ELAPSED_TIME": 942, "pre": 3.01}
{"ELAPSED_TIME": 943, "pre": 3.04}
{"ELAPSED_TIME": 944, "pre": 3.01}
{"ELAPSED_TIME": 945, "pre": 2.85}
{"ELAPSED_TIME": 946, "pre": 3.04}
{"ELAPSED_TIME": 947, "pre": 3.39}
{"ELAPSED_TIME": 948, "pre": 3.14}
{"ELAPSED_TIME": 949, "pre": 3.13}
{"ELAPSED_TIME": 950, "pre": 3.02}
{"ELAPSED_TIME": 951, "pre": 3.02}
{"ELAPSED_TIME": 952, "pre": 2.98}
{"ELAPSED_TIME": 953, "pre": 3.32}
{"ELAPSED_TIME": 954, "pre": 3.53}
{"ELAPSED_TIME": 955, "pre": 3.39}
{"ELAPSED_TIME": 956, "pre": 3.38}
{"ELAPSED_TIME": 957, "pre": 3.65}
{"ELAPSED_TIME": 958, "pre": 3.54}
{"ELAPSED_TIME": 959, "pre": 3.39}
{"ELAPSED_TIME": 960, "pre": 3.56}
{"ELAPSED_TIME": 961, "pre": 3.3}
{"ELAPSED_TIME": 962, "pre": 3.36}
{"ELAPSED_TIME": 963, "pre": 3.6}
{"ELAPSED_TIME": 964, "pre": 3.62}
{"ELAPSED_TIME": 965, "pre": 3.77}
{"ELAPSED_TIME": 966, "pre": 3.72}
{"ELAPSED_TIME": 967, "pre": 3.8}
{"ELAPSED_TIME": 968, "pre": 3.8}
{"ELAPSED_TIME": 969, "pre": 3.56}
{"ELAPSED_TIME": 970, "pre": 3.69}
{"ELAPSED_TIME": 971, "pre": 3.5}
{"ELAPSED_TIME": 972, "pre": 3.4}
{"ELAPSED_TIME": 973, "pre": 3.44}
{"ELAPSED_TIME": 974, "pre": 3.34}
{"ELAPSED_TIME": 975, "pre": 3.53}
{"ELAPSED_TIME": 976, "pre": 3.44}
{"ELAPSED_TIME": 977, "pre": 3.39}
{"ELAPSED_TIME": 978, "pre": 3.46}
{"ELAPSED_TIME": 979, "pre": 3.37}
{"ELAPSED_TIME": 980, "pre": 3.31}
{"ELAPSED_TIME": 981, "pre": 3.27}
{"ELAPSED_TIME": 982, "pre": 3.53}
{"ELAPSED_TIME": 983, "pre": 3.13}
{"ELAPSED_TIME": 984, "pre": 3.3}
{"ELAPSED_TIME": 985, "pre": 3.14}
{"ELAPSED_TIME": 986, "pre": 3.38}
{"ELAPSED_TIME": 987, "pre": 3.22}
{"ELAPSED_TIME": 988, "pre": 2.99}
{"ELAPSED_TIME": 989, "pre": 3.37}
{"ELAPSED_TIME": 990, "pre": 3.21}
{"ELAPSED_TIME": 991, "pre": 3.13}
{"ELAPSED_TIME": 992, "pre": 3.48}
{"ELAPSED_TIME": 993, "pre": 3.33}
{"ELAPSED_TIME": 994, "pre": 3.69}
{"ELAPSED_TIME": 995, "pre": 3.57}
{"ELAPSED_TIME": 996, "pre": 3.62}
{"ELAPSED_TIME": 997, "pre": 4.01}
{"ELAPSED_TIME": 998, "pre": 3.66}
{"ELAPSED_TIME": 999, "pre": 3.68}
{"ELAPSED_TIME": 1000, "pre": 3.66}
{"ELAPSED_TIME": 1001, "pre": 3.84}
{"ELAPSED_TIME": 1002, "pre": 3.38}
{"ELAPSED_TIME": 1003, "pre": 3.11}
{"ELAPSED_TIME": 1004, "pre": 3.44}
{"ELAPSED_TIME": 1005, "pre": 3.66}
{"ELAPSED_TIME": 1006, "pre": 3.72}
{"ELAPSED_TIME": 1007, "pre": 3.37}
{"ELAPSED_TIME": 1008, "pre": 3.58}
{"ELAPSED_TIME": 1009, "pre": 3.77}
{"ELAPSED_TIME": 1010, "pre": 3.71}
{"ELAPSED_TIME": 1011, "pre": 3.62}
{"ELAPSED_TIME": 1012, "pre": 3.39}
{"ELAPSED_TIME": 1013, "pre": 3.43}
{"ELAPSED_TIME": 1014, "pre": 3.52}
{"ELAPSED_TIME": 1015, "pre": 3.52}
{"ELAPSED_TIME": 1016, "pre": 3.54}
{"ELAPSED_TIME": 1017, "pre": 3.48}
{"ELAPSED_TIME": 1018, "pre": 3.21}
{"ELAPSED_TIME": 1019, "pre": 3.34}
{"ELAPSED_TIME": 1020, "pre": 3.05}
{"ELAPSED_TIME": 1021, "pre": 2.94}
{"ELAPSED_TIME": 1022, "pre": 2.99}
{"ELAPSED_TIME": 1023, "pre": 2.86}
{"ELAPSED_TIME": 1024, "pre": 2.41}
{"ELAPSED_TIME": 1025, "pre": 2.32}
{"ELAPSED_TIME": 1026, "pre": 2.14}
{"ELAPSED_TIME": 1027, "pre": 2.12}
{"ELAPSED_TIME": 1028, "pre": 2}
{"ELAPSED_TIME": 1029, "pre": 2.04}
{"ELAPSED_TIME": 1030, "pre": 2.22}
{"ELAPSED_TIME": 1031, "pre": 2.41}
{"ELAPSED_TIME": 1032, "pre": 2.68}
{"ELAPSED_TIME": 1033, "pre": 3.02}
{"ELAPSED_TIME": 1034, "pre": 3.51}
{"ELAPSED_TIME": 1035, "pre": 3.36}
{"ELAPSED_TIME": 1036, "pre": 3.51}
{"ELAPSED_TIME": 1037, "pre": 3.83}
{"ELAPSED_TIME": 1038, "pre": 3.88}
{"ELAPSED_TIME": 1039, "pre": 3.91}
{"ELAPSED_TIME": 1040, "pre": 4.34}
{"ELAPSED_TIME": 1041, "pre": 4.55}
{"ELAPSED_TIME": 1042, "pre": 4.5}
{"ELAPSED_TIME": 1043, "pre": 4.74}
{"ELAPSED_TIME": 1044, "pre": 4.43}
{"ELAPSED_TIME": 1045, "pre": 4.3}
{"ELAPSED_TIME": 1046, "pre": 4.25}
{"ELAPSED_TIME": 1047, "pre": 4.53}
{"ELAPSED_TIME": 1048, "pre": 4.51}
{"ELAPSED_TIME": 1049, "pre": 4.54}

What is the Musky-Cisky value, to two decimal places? 0.66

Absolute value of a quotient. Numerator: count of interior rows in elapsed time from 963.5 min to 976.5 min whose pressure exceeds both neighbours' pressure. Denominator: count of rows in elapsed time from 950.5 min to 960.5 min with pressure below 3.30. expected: 2.0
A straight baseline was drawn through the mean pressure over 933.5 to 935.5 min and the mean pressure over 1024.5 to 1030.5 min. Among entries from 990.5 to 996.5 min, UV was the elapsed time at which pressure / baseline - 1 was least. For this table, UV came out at 991 min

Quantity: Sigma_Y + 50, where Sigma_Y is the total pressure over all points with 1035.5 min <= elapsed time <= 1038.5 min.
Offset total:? 61.2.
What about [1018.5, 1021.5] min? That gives 59.3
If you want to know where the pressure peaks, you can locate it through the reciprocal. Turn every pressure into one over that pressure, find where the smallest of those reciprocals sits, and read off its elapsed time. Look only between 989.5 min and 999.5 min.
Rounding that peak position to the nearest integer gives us 997 min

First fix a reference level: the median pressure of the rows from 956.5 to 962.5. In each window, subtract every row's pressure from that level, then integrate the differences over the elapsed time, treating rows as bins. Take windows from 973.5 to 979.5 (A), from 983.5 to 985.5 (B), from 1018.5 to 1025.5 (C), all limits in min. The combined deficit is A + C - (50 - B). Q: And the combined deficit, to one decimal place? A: -44.9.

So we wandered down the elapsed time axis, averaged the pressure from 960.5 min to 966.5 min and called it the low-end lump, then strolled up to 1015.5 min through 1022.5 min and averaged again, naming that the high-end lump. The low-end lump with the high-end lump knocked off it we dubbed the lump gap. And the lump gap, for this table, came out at 0.34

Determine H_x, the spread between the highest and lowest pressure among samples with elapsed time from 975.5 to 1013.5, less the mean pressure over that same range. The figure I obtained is -2.4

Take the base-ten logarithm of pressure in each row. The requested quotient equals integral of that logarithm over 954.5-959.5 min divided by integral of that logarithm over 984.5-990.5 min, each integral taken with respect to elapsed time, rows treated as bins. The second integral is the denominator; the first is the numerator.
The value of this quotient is 0.89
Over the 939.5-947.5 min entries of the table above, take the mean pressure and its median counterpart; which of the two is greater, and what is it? 3.08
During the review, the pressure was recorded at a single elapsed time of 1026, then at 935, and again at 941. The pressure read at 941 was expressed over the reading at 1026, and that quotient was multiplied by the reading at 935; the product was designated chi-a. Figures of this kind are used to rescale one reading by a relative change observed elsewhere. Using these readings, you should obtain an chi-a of 5.2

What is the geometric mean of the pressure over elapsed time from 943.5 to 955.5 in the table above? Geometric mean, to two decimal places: 3.15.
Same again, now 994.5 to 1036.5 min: 3.15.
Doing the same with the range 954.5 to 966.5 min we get 3.52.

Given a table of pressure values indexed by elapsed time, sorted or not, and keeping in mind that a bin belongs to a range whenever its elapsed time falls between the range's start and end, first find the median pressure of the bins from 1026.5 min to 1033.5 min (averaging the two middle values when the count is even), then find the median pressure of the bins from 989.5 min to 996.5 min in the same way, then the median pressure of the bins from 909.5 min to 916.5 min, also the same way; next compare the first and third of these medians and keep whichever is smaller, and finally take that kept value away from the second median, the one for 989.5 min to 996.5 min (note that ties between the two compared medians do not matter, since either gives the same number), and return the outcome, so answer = 1.3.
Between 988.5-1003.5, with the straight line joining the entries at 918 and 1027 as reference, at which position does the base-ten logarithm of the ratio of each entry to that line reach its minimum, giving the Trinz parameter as 991 min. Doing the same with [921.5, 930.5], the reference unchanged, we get 930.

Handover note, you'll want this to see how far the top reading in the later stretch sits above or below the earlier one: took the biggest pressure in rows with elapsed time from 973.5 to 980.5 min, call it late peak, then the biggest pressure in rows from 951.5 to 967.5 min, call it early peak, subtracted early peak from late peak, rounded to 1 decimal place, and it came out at -0.3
